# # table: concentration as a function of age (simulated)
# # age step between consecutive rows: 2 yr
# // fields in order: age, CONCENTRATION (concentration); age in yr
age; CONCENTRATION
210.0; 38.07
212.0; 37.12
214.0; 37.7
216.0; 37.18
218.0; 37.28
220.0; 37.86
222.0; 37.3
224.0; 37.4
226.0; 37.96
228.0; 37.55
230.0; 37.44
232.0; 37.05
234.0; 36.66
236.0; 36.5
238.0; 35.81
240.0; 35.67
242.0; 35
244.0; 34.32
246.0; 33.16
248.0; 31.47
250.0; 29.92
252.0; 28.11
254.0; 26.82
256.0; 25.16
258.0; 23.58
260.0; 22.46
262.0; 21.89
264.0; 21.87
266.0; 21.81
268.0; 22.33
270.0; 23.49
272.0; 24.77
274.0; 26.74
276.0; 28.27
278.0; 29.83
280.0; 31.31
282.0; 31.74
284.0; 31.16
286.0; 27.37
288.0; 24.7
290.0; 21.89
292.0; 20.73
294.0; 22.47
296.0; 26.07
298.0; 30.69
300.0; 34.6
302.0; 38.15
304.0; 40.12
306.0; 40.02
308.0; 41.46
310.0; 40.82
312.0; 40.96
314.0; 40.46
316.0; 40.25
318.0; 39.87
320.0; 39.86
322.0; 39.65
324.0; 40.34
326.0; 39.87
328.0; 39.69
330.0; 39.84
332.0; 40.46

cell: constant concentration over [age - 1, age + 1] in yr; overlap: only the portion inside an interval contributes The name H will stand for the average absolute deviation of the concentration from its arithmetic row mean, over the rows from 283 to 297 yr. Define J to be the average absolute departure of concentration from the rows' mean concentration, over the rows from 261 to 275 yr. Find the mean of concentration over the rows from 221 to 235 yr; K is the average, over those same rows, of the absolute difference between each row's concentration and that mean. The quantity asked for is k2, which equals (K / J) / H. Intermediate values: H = 2.8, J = 1.5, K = 0.3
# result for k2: 0.1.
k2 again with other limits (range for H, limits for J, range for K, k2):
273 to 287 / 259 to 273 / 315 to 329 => 0.1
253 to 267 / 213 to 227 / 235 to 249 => 3.2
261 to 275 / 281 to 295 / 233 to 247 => 0.2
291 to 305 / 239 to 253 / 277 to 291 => 0.2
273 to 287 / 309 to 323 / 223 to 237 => 0.6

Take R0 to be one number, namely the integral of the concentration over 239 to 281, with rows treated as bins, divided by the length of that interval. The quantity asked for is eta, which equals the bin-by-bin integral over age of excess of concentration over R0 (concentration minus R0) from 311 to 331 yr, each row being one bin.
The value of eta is 251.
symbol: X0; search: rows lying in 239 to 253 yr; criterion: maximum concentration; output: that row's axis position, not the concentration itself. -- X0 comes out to 240.0 yr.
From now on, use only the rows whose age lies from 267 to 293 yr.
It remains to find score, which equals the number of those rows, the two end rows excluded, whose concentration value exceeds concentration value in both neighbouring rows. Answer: 1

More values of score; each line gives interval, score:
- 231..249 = 0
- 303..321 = 2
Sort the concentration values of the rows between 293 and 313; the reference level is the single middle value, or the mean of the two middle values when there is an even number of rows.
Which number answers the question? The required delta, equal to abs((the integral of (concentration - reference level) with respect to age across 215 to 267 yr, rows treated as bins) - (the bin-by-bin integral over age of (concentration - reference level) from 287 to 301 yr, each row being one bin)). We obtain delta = 173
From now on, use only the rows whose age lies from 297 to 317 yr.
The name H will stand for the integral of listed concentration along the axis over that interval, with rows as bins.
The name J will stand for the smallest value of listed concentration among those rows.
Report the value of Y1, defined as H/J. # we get 25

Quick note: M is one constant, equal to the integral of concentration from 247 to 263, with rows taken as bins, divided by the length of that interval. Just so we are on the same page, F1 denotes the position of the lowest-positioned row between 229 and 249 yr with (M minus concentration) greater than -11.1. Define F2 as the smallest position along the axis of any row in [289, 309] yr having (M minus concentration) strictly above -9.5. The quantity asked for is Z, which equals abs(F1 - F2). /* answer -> 58 yr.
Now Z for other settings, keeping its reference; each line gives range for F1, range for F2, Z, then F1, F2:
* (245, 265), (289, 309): 44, 246.0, 290.0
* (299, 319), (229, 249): 60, 300.0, 240.0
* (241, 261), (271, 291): 30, 242.0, 272.0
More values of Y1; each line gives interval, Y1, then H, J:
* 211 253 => 53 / 1497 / 28.11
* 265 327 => 97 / 2004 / 20.73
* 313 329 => 16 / 640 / 39.65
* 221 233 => 12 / 449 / 37.05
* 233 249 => 18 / 557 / 31.47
